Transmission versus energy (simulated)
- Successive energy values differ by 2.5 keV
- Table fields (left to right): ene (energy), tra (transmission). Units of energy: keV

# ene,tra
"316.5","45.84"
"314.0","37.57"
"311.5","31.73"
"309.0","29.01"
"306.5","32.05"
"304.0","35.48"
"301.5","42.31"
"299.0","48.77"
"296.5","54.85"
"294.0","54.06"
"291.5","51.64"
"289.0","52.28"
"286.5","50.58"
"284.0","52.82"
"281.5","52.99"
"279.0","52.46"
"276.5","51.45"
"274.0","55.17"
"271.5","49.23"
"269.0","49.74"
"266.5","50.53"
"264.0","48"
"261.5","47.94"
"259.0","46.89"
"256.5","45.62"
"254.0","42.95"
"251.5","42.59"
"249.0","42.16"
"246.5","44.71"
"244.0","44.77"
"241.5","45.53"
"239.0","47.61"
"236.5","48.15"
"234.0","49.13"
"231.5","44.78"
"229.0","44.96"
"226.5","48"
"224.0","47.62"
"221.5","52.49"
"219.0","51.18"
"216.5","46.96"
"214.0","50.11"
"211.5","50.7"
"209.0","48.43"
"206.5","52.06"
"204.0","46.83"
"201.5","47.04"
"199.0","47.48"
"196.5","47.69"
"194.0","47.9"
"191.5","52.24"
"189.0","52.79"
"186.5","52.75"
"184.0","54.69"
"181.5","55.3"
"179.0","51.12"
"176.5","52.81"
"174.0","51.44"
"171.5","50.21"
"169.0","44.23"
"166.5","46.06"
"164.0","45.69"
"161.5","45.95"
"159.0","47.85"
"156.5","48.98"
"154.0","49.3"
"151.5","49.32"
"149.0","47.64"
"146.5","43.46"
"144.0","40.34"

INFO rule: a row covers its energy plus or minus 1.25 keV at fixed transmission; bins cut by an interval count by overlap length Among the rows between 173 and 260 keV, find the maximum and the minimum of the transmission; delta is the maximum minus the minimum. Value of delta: 13.1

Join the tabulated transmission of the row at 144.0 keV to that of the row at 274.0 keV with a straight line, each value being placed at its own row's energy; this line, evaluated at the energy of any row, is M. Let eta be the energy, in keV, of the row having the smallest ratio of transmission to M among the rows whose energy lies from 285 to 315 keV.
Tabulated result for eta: 309.0 keV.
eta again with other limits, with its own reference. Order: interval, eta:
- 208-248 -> 246.5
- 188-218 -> 216.5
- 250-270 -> 251.5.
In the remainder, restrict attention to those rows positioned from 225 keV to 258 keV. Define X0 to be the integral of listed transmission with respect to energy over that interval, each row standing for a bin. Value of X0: 1501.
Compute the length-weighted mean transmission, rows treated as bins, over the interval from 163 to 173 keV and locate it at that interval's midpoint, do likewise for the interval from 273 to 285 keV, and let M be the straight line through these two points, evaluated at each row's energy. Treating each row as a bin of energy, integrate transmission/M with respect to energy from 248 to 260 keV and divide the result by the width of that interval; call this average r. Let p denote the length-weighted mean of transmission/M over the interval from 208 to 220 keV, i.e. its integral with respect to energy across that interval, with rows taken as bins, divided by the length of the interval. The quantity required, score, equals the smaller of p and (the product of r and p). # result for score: 0.86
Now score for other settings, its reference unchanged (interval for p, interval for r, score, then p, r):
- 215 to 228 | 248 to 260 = 0.85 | 0.99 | 0.85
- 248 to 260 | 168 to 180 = 0.85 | 0.85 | 1.06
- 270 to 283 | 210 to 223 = 0.99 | 0.99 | 1.02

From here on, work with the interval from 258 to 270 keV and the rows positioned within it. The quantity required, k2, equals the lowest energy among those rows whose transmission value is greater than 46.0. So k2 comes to 259.0 keV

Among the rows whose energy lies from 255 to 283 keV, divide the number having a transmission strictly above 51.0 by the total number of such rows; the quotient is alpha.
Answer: 0.4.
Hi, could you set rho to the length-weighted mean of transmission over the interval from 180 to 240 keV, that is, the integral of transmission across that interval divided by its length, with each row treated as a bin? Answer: 49.5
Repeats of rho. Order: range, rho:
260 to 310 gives 48.2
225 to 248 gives 46.4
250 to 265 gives 45.6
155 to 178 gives 48.2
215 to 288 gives 48.2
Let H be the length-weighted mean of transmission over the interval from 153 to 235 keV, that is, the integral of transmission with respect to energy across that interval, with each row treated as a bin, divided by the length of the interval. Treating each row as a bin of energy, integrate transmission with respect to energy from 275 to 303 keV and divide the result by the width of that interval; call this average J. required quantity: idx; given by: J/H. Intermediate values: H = 49.2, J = 51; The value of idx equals 1.04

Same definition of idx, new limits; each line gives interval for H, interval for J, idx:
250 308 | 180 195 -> 1.09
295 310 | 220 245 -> 1.16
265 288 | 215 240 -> 0.93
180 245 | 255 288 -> 1.02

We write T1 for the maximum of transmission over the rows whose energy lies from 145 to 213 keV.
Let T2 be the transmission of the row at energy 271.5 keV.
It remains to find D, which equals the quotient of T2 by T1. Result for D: 0.890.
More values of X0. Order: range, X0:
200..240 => 1940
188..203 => 736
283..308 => 1181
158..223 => 3230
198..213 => 732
